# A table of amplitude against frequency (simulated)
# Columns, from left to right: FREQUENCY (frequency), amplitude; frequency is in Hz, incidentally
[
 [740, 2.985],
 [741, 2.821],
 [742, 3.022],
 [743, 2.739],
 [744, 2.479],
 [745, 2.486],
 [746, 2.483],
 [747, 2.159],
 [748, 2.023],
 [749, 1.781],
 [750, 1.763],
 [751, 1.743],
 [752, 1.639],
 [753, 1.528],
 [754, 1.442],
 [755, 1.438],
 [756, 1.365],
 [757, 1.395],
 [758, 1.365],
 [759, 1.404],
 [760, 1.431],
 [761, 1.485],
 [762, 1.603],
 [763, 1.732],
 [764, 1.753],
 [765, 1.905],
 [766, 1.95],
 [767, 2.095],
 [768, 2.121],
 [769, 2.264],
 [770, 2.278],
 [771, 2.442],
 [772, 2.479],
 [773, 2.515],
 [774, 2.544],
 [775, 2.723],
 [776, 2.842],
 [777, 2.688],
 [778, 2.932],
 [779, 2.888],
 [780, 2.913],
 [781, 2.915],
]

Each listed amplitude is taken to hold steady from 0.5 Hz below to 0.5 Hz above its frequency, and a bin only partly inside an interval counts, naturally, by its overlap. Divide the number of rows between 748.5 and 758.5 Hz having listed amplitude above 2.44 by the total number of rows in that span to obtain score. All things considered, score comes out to 0.00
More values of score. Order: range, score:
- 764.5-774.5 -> 0.40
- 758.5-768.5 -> 0.00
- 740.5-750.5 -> 0.60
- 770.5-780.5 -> 1.00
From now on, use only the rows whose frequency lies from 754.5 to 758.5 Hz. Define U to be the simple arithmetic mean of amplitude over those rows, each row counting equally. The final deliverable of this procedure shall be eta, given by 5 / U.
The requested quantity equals 3.6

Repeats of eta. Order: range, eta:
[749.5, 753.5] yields 3.0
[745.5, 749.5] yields 2.4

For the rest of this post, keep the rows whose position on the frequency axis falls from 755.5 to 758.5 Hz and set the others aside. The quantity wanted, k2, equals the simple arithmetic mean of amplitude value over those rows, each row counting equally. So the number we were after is 1.4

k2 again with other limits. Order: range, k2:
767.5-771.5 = 2.3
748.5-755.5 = 1.6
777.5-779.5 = 2.9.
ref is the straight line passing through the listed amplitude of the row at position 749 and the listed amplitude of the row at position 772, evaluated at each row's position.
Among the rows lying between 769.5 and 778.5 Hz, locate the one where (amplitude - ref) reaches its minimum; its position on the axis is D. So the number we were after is 770 Hz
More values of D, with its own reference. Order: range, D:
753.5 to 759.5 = 758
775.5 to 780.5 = 777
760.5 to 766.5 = 761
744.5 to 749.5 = 749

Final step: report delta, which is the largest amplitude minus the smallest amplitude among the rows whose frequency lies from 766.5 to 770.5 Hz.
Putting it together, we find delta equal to 0.18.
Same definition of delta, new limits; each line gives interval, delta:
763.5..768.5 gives 0.37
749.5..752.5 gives 0.12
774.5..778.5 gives 0.24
